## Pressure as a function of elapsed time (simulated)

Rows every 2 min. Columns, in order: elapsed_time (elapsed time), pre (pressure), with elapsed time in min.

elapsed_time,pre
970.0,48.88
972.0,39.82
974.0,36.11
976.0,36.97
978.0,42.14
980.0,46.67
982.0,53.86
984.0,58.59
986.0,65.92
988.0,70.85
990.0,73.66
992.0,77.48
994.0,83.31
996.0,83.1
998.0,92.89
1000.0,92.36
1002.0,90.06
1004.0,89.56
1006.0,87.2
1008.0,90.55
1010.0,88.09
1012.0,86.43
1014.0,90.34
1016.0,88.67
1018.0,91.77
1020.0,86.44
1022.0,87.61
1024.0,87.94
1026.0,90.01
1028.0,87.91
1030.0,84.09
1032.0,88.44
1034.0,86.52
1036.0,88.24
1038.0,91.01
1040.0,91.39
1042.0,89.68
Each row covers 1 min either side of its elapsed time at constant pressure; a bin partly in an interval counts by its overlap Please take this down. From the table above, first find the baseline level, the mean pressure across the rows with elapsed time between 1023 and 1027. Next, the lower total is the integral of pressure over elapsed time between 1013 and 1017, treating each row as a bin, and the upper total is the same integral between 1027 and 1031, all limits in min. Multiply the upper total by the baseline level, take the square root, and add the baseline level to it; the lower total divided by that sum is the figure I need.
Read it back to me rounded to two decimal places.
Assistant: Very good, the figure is 1.36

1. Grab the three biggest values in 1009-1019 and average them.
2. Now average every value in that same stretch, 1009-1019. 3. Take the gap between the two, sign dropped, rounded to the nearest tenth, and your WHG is 1.2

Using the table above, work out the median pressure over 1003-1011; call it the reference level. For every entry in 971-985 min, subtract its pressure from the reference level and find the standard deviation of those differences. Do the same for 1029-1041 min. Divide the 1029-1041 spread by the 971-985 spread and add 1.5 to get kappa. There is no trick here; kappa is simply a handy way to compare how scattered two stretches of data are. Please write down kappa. 1.82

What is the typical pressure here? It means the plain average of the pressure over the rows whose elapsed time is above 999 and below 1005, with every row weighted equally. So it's 91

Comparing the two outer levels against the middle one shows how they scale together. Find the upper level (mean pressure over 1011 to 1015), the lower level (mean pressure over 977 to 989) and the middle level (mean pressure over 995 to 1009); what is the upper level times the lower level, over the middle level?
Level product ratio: 56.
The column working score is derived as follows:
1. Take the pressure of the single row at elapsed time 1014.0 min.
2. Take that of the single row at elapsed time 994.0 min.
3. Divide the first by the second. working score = 1.08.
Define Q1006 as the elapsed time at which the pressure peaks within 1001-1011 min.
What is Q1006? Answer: 1008.0 min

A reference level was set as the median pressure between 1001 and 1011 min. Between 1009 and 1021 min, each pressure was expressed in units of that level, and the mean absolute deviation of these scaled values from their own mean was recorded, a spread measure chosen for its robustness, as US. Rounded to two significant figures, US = 0.018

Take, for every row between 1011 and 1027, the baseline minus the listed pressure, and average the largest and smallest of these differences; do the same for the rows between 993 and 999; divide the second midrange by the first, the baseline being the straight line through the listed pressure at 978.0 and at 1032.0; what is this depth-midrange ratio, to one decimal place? 2.5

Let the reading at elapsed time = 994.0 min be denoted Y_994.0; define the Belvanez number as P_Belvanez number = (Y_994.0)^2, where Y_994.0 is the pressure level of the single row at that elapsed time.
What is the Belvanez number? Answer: 6941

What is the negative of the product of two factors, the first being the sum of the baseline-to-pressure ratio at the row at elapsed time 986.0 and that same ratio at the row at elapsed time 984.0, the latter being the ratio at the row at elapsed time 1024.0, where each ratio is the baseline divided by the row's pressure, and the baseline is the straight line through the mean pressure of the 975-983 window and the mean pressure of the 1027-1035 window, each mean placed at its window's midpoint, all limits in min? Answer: -1.48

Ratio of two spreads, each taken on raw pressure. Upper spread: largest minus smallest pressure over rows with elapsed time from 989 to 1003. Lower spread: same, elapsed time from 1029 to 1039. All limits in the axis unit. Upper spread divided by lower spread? 2.8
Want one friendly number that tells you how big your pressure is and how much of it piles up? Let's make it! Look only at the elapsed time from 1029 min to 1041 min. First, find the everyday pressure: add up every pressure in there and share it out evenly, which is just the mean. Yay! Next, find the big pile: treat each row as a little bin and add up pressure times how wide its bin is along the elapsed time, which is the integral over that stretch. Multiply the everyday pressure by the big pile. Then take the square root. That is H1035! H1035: 306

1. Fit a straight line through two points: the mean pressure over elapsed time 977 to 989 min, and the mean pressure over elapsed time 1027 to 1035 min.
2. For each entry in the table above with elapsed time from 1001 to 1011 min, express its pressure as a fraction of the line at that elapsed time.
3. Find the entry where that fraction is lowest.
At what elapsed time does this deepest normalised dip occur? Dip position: 1010.0 min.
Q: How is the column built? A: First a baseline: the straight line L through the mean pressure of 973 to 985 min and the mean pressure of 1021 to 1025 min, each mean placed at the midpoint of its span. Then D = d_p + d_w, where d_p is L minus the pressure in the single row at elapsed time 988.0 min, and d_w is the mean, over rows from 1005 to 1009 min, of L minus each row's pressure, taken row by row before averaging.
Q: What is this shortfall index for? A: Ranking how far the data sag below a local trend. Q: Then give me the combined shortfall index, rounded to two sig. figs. -33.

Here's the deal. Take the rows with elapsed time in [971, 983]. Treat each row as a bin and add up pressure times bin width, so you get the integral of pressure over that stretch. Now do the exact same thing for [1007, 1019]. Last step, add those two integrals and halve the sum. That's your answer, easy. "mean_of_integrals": 791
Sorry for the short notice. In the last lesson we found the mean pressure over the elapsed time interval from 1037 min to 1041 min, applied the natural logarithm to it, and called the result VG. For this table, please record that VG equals 4.51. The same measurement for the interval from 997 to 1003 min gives 4.52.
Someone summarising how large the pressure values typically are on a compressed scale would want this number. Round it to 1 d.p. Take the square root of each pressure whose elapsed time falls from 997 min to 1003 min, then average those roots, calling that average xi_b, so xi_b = 9.6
